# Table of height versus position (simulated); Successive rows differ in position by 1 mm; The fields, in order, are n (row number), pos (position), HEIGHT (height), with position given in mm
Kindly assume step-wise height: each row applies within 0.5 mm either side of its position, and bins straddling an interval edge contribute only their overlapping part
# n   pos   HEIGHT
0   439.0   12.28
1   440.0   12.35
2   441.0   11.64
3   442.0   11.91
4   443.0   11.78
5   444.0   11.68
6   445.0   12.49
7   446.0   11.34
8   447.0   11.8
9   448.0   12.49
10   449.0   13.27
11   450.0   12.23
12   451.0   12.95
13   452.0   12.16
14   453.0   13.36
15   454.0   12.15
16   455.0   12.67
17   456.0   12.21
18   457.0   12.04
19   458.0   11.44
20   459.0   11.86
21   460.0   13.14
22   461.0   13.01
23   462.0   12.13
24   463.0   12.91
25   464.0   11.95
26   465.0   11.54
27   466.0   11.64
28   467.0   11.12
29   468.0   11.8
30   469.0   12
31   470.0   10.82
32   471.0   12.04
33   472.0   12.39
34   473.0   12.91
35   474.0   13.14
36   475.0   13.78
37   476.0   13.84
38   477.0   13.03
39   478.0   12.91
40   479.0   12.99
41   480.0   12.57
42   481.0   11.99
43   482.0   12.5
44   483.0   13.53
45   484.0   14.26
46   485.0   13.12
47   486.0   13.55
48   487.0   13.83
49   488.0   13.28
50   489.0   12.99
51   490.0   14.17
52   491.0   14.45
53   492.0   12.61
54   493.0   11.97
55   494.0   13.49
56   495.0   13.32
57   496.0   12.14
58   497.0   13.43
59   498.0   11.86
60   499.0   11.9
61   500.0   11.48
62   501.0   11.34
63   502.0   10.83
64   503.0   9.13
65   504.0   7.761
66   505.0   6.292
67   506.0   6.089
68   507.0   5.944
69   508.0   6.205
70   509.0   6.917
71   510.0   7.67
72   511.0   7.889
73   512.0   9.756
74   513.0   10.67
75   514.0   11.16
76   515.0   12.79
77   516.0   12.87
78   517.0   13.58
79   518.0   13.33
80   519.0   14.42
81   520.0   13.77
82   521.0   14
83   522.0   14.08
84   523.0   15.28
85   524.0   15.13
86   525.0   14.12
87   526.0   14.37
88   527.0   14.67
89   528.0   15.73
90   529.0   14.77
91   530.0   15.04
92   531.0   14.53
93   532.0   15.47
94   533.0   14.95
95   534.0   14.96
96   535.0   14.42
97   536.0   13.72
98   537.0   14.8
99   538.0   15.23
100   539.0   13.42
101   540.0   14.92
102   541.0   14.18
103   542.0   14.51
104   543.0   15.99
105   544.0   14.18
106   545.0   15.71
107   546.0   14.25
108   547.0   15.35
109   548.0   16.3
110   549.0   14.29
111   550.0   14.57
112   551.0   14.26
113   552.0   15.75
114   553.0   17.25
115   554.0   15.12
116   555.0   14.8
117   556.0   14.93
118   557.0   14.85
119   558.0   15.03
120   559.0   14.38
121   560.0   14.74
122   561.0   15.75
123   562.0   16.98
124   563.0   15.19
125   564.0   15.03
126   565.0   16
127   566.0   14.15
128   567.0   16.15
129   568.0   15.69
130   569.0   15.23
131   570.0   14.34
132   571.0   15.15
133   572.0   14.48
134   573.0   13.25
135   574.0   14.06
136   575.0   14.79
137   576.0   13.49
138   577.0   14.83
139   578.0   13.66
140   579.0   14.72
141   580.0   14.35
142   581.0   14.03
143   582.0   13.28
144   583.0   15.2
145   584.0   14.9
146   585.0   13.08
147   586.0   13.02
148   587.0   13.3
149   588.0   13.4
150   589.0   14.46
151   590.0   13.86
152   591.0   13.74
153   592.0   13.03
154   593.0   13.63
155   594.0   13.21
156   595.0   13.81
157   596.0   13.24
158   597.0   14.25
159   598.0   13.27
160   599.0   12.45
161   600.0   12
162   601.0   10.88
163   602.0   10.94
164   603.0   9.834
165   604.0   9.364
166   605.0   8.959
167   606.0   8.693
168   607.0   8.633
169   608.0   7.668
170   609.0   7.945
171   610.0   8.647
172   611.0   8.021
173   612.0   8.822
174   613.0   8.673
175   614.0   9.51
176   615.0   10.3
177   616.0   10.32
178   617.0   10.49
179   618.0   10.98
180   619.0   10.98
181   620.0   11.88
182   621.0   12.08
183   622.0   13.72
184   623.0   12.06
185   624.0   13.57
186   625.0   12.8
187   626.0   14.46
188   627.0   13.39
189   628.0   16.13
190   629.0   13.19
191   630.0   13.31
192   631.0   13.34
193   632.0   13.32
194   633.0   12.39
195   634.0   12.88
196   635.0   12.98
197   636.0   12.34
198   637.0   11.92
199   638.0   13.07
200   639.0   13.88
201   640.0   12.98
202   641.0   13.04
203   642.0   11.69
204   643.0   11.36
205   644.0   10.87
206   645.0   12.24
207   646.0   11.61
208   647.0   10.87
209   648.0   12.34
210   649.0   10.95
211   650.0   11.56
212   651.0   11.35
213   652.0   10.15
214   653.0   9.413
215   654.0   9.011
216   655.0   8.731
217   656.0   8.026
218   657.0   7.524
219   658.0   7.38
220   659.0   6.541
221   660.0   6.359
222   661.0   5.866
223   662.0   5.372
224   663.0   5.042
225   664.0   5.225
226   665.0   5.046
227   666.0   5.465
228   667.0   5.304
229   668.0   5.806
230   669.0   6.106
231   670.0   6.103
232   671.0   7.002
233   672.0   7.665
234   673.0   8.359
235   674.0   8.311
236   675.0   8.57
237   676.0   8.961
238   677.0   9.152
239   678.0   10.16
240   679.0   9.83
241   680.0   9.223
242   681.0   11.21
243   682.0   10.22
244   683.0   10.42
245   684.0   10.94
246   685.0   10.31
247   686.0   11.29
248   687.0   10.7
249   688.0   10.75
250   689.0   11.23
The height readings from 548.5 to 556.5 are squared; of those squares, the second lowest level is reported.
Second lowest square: 204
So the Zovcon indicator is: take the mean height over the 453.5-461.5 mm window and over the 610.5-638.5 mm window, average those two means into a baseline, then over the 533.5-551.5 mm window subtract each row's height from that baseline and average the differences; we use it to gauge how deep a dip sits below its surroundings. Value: -2.6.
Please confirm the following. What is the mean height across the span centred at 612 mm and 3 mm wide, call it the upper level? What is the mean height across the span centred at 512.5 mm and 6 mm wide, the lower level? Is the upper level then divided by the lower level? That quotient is 0.9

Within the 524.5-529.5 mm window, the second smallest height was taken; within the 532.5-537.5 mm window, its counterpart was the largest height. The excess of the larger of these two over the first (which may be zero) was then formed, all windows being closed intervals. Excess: 0.59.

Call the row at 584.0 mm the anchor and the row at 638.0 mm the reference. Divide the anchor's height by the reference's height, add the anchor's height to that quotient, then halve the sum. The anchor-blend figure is 8.0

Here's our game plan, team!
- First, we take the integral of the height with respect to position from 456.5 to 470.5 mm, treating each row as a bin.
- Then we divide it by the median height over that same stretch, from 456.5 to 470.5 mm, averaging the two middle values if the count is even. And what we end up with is 14.1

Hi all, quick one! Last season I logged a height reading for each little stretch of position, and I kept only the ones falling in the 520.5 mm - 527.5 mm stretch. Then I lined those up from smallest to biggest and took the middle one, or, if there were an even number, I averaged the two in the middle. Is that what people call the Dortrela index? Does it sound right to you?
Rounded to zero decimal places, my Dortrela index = 14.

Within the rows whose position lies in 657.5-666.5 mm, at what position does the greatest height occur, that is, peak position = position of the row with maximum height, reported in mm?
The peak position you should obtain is 658.0 mm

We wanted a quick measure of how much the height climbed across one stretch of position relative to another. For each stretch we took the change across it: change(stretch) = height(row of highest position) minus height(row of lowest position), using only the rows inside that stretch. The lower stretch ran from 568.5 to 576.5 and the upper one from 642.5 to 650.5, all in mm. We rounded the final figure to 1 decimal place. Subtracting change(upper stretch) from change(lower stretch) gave -1.9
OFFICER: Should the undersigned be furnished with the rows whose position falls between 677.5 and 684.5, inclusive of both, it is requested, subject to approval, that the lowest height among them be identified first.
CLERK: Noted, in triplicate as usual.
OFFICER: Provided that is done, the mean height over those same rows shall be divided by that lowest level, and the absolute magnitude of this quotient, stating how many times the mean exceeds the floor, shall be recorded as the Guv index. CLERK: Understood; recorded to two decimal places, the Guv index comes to 1.12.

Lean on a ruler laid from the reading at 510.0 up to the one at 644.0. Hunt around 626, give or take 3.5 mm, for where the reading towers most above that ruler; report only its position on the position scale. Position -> 628.0 mm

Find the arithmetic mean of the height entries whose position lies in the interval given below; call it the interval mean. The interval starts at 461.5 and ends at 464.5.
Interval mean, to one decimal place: 12.3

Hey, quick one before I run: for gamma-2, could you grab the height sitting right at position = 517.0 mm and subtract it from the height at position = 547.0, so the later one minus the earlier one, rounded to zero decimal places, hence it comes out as 2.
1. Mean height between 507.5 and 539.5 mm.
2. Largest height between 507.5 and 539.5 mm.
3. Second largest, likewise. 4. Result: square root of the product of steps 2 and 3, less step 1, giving 2.5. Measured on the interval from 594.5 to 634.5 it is 3.8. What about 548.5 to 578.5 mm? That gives 2.2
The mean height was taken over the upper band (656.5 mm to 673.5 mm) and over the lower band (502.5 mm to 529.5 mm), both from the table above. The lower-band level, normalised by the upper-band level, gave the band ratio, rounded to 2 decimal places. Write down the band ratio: 1.83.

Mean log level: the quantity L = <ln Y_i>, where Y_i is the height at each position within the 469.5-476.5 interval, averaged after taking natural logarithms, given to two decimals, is 2.54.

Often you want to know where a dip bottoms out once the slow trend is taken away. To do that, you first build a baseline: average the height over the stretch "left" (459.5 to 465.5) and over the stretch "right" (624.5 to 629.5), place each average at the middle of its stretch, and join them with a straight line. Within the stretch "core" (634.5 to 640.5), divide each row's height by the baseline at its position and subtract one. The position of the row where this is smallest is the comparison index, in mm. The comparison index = 637.0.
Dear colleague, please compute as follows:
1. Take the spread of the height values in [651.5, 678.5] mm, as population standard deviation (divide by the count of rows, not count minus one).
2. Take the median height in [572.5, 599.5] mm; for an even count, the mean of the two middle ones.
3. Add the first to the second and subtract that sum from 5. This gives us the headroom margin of -10.3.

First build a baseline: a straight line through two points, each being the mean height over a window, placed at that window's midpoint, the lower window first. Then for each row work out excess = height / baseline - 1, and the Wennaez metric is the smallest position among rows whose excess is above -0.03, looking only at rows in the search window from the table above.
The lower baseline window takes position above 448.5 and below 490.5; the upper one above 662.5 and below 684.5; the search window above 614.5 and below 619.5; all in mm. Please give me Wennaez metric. 615.0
